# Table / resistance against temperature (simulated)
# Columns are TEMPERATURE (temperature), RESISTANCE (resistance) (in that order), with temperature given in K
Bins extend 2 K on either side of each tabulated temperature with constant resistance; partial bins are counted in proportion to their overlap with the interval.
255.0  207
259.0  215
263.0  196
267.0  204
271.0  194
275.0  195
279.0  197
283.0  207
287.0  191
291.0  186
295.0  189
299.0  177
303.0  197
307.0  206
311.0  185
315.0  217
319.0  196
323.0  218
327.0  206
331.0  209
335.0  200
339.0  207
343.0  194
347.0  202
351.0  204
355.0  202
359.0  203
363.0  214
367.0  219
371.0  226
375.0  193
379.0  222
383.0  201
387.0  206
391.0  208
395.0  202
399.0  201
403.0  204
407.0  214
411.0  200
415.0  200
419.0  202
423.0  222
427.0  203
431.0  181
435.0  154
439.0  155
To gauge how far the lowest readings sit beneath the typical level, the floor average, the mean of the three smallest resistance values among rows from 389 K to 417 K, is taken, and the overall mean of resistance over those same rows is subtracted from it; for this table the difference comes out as -4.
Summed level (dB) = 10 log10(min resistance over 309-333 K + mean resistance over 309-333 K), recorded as 25.9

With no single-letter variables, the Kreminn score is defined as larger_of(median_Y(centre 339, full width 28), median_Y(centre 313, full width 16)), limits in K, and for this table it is 204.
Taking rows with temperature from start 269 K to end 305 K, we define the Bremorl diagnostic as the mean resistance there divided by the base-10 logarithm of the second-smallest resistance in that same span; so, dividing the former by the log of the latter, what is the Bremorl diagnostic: 84.8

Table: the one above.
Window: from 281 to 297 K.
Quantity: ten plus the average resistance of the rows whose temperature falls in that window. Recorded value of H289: 203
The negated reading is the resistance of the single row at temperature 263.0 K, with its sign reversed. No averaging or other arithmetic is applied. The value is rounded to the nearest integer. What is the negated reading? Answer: -196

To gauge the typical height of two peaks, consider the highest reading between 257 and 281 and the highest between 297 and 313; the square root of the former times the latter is 210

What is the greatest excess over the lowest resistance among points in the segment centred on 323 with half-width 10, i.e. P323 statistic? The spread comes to 22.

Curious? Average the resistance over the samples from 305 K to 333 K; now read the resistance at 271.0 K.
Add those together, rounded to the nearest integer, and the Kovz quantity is 399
